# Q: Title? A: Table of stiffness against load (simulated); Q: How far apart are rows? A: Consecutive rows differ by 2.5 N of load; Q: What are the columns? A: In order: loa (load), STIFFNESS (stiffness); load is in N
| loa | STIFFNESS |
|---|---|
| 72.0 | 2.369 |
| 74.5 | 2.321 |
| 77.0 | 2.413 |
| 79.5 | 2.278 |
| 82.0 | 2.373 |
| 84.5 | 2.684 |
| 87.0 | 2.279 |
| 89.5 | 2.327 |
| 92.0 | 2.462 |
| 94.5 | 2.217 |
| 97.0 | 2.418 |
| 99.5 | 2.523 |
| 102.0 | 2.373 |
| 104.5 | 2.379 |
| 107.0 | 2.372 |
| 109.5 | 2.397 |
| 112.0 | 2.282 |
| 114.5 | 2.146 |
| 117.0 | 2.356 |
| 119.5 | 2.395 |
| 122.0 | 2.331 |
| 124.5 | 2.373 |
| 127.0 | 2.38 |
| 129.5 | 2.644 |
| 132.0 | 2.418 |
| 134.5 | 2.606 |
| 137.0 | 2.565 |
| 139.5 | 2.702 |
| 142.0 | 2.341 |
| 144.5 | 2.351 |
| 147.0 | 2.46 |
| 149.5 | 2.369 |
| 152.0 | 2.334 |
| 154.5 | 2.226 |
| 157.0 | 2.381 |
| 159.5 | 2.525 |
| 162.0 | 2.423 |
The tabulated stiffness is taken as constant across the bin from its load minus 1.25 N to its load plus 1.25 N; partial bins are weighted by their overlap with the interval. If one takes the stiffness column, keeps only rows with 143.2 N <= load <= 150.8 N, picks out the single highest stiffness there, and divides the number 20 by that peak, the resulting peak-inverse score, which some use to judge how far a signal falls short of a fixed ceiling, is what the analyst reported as 8.13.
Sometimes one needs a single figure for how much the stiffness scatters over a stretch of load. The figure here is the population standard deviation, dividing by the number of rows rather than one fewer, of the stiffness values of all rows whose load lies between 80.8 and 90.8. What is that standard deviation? 0.16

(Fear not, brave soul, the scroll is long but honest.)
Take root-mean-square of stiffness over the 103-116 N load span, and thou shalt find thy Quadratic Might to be 2.32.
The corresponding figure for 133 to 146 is 2.52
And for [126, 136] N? 2.51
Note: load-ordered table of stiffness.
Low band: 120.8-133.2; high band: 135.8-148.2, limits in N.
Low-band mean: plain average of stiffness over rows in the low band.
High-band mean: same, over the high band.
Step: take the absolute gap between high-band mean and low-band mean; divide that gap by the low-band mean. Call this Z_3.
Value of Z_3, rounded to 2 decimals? 0.02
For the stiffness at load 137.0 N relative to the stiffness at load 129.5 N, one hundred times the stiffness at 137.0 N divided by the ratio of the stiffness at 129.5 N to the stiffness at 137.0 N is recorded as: 249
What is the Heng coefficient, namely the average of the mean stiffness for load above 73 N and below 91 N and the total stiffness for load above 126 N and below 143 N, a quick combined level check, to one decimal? 10.0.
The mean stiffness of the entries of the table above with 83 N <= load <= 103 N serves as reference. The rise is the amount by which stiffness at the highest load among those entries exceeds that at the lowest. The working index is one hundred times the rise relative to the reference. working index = -13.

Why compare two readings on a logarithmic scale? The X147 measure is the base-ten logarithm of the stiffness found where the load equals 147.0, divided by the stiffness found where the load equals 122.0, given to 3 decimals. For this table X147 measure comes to 0.023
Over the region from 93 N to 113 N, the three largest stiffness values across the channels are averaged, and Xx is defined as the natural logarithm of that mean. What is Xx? 0.89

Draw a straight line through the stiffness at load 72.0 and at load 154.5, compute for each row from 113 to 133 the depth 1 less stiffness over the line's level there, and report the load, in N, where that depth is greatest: 114.5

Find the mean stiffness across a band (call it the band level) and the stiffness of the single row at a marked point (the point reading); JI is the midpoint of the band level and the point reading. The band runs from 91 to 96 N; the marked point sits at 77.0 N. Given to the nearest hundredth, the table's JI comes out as 2.38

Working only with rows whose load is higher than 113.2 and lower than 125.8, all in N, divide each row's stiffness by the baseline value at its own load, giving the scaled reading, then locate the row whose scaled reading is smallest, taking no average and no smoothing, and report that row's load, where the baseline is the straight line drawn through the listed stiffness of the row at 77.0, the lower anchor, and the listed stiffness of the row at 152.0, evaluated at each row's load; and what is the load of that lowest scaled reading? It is 114.5 N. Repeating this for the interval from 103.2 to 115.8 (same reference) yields 114.5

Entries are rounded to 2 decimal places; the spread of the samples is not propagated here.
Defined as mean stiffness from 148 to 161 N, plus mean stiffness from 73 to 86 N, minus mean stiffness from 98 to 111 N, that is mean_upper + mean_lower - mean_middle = 2.37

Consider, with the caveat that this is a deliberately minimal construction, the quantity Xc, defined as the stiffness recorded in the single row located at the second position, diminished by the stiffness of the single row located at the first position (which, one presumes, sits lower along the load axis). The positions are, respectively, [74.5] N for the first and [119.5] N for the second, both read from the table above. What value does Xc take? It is 0.07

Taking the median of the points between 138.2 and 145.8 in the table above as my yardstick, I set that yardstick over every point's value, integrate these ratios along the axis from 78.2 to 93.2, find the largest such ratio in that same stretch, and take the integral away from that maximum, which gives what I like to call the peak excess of -13.7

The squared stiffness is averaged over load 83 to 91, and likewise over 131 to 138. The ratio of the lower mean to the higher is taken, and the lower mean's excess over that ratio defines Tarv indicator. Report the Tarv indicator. 5.01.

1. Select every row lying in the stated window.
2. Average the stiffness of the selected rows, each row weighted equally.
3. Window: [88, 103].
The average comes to 2.39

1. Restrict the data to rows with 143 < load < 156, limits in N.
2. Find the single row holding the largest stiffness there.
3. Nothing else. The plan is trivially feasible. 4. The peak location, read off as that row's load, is 147.0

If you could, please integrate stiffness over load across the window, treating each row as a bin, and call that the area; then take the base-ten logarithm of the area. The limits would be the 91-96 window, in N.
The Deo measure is 1.07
